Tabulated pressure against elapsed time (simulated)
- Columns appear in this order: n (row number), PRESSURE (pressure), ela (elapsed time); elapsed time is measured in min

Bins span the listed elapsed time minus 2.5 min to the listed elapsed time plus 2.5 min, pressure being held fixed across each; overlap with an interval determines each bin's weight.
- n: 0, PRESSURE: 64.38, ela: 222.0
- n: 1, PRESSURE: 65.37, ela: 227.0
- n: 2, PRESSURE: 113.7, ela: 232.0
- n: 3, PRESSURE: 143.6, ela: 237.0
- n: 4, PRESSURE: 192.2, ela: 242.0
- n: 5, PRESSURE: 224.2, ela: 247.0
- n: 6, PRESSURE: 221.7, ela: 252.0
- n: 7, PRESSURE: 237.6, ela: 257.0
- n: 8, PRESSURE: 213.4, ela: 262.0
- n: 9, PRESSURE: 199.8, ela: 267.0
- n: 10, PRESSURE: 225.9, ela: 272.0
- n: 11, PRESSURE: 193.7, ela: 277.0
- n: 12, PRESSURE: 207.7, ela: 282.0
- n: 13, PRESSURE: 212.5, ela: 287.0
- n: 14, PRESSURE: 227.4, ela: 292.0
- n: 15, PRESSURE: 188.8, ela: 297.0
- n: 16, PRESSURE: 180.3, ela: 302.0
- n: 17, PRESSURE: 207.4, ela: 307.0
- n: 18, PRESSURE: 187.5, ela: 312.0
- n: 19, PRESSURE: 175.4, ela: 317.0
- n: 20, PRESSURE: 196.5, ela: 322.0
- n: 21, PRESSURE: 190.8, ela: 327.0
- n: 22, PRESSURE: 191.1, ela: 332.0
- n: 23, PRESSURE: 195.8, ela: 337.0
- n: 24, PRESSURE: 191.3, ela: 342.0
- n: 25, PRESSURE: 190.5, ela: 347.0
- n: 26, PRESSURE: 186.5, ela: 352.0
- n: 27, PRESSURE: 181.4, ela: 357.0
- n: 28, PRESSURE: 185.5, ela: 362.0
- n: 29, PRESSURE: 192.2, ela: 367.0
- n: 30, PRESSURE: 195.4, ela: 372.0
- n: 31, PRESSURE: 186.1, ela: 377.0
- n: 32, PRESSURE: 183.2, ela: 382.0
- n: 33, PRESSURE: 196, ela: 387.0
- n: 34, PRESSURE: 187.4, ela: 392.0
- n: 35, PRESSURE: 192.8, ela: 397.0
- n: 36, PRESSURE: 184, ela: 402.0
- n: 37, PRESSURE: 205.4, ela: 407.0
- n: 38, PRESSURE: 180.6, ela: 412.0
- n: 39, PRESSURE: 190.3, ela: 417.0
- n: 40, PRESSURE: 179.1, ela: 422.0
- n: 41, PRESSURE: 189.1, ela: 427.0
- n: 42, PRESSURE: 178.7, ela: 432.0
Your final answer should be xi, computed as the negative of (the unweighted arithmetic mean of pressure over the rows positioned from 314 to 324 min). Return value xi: -186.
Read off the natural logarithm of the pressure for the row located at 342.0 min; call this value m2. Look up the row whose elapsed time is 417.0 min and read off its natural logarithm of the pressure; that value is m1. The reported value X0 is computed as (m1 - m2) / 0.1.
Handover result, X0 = -0.1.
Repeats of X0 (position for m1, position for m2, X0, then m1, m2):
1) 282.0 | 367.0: 0.8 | 5.34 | 5.26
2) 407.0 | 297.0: 0.8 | 5.32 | 5.24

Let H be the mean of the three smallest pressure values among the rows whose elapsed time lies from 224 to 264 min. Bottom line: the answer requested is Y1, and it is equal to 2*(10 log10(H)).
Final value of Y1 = 40.63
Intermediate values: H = 108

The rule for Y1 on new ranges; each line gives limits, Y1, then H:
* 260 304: 45.46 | 188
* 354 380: 45.31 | 184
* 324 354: 45.54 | 189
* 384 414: 45.30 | 184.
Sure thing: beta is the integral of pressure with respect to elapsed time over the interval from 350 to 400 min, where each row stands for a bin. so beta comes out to 9431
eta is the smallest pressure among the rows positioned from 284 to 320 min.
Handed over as 175.4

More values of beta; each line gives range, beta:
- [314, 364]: 9425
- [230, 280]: 9876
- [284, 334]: 9797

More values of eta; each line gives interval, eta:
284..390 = 175.4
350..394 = 181.4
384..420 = 180.6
